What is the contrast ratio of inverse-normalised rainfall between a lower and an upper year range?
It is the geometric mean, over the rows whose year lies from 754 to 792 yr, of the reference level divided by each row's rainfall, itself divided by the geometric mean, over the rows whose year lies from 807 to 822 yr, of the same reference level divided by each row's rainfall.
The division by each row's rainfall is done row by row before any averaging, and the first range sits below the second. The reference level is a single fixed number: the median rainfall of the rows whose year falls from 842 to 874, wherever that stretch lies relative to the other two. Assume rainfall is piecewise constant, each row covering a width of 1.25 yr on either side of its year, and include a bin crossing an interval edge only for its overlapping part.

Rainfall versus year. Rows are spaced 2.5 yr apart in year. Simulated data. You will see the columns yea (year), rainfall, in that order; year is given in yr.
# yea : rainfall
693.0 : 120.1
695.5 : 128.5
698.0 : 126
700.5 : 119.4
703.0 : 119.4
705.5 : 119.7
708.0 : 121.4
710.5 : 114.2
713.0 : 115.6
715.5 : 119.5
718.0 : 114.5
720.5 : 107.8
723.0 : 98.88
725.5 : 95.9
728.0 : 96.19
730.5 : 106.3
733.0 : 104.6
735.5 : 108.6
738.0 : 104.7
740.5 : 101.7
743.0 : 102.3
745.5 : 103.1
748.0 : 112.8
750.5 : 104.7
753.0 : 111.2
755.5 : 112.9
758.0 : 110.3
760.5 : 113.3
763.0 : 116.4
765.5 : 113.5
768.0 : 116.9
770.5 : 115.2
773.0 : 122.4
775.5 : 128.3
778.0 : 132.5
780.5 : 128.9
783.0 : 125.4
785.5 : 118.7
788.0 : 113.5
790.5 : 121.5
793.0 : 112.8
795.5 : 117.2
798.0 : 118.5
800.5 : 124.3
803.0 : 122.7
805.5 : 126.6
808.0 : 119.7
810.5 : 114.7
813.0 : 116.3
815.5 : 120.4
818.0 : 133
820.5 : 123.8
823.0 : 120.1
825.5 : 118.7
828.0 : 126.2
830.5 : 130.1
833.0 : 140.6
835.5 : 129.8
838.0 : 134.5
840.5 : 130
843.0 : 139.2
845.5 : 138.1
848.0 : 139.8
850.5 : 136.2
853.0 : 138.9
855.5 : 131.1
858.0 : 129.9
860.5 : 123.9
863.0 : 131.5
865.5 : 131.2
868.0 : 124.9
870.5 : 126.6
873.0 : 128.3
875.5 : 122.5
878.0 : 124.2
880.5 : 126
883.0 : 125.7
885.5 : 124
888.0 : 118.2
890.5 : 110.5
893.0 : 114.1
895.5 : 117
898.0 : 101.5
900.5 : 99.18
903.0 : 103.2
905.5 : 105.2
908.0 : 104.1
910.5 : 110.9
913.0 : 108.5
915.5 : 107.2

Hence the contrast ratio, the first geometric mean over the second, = 1.02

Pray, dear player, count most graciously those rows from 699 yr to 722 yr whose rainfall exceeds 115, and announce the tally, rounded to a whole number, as 6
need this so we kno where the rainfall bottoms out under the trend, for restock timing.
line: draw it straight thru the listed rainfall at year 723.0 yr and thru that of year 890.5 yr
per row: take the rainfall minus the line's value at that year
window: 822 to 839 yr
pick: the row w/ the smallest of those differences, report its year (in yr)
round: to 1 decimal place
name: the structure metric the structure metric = 825.5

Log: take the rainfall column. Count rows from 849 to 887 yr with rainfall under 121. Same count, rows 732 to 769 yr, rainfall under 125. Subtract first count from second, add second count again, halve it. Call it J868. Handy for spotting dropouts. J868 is 15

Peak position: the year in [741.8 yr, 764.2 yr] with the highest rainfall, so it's 763.0 yr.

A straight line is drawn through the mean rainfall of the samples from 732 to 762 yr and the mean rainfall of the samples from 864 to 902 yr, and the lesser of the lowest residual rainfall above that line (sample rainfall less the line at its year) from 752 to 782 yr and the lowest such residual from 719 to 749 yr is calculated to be -10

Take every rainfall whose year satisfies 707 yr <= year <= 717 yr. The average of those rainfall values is 118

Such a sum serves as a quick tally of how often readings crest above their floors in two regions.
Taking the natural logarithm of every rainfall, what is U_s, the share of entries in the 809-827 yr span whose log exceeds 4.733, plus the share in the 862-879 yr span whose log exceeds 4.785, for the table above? 2.0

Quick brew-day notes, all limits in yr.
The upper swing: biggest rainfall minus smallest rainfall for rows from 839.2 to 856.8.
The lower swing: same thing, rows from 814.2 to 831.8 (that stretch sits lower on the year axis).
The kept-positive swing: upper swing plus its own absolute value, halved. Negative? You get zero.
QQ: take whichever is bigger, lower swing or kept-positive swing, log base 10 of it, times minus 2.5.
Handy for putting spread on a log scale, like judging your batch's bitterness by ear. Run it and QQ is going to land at -2.89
